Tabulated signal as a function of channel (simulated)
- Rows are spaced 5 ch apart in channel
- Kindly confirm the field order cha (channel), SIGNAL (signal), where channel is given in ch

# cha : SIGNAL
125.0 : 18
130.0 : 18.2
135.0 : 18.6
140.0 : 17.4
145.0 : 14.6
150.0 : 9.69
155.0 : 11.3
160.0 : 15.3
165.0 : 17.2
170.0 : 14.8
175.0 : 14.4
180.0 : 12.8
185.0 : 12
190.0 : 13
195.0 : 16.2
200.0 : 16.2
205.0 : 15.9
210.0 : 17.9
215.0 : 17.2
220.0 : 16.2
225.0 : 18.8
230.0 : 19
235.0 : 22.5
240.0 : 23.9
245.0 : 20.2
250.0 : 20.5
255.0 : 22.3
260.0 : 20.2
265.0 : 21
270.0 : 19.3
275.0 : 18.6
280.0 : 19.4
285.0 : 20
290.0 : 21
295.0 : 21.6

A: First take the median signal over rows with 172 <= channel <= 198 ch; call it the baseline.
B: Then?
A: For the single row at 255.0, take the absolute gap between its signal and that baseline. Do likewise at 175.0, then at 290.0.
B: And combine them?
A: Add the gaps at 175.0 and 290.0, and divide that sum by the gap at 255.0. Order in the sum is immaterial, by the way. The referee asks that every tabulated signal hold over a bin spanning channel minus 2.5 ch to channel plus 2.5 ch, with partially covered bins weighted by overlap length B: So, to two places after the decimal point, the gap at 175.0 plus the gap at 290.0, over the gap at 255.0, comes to 1.01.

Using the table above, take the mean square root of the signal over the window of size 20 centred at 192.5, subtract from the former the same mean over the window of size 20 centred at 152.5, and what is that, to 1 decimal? 0.2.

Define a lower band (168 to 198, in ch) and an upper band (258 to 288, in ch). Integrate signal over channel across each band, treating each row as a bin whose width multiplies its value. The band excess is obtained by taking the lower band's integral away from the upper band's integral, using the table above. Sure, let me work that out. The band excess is 176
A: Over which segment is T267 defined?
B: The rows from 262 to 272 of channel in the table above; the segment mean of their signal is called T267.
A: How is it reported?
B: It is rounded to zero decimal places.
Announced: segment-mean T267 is 20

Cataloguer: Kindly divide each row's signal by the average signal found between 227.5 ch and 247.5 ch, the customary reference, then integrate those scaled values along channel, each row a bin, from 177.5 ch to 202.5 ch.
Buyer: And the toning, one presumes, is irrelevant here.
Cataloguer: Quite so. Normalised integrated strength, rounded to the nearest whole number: 16 ch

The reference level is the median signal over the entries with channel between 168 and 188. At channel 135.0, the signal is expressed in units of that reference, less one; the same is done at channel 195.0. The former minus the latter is 0.18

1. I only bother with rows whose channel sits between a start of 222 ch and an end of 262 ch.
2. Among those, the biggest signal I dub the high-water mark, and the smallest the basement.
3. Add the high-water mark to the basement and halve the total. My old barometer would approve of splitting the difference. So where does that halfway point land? 21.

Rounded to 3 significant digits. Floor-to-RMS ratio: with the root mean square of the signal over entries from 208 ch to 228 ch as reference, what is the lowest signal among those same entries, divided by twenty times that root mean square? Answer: 0.0462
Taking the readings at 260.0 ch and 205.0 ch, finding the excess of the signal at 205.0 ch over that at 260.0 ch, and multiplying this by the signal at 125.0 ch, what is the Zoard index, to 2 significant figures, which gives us -77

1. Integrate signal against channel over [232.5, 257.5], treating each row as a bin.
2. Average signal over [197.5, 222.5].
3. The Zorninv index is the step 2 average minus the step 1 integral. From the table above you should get -530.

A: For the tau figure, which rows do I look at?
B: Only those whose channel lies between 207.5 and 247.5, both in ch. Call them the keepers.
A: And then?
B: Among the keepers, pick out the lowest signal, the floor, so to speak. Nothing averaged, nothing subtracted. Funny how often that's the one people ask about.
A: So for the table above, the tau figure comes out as 16.2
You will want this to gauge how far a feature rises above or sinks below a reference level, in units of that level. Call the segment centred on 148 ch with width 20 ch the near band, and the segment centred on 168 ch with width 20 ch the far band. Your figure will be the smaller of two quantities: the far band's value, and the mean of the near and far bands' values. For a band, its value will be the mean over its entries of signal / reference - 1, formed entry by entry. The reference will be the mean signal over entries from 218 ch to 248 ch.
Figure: -0.29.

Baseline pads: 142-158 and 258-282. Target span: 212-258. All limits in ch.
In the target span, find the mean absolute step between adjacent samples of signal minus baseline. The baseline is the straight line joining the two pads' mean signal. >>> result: 1.69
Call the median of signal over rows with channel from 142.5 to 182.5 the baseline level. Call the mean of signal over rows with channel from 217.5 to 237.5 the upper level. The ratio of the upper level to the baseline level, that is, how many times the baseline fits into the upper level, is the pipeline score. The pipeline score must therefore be 1.32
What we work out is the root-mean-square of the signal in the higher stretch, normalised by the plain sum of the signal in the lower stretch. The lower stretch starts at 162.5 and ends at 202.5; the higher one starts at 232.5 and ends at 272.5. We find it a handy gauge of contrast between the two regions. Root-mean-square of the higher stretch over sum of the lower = 0.183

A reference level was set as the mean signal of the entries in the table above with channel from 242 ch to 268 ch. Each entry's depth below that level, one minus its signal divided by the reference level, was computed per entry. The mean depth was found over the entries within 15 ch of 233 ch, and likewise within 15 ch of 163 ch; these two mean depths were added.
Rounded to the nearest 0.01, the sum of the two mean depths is 0.37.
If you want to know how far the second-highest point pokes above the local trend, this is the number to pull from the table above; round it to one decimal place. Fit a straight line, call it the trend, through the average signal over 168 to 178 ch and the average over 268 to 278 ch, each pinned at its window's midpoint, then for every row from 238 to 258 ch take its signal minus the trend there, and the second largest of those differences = 4.1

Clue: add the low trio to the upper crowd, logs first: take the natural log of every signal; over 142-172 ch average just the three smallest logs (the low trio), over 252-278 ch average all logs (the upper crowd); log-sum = 5.5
